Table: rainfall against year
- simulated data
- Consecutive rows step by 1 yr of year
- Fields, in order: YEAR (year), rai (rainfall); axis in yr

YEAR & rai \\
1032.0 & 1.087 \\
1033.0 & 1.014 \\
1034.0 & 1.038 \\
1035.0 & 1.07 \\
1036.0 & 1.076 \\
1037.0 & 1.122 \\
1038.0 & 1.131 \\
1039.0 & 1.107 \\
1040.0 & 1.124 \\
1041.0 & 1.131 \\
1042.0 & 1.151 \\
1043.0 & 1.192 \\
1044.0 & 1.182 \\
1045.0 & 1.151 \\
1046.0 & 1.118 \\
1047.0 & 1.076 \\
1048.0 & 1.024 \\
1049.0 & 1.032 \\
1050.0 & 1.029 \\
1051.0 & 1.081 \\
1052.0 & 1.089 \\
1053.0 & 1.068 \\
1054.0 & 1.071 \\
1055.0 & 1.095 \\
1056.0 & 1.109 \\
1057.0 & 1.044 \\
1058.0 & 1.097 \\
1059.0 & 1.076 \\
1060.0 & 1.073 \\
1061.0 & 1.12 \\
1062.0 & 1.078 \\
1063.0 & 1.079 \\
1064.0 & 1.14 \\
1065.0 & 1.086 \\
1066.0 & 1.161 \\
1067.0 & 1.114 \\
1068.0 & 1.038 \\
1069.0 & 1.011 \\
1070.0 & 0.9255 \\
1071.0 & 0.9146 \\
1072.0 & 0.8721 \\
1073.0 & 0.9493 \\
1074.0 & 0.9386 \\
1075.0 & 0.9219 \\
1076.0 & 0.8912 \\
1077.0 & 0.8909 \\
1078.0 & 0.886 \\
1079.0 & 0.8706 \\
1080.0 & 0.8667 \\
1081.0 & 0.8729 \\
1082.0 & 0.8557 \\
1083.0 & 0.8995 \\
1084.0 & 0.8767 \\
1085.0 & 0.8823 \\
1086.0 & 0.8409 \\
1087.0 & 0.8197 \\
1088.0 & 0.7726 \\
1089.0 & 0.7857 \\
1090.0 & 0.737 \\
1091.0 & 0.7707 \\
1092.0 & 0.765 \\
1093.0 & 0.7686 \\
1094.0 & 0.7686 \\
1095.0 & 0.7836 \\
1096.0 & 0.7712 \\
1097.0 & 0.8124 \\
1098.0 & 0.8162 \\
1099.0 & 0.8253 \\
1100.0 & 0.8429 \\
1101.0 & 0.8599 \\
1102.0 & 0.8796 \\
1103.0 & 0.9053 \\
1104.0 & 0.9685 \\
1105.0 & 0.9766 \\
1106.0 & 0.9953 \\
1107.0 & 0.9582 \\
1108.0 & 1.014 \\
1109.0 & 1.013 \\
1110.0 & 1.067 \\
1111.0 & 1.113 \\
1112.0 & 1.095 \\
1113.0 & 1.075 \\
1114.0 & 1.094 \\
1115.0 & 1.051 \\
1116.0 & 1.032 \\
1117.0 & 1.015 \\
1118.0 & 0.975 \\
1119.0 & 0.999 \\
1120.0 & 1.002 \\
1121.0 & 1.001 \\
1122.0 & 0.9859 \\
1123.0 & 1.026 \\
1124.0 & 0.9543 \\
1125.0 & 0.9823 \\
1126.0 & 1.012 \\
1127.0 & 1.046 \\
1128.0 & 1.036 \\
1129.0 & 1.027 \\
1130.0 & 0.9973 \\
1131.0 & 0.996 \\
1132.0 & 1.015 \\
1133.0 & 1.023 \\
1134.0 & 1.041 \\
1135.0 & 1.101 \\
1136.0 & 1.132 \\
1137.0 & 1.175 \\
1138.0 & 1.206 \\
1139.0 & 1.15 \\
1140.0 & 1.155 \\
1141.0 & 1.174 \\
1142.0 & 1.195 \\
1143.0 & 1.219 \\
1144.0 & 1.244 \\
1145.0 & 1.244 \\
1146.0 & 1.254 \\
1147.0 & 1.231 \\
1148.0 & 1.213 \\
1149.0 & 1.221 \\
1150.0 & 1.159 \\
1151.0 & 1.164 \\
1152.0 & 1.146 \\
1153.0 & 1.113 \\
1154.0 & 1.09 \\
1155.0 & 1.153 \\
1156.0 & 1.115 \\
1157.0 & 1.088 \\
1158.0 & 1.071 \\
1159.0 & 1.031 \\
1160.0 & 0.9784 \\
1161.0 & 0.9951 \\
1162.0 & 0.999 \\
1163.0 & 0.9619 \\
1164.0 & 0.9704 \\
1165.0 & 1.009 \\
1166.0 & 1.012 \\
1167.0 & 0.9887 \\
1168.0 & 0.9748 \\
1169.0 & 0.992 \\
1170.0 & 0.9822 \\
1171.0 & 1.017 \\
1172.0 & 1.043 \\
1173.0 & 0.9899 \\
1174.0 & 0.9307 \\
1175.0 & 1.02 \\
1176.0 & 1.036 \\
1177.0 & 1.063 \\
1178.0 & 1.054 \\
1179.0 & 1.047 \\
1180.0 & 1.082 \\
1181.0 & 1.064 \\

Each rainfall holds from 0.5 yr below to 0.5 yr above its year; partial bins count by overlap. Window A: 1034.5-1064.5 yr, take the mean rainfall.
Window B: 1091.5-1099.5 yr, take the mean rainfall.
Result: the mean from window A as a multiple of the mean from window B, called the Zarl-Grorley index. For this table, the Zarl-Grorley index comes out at 1.39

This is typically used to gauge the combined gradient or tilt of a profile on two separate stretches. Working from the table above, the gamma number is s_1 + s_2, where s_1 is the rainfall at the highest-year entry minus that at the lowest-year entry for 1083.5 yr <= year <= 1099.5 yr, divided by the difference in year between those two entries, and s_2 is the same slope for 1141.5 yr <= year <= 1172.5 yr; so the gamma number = -0.0085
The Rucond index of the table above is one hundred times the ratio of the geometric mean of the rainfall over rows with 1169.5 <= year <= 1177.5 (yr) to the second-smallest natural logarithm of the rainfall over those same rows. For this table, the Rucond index -5620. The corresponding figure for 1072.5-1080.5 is -651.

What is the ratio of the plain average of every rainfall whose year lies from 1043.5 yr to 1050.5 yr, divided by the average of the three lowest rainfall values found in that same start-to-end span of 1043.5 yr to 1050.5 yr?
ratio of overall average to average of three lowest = 1.06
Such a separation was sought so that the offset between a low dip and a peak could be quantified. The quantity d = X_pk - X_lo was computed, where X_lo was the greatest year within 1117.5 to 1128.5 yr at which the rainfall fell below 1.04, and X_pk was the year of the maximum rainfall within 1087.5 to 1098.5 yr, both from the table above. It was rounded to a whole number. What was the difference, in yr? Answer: -30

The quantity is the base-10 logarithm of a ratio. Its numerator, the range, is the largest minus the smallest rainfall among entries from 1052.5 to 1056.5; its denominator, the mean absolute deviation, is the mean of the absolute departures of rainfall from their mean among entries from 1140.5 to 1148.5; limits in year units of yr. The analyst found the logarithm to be 0.28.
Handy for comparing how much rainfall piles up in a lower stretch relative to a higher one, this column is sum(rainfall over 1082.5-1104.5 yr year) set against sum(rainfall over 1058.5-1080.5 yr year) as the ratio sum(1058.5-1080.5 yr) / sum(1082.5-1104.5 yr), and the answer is 1.21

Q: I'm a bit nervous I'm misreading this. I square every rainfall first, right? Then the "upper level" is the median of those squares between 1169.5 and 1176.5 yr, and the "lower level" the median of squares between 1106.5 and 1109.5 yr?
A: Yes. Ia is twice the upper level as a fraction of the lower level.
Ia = 2.0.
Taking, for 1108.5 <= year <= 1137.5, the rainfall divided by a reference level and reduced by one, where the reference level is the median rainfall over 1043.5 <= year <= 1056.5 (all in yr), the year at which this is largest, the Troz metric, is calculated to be 1137.0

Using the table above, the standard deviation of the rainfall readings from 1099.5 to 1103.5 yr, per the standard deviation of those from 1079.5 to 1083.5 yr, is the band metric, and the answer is 1.4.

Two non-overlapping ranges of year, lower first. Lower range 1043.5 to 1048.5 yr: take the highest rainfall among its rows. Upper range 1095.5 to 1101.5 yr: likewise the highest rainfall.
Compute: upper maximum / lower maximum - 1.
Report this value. -0.27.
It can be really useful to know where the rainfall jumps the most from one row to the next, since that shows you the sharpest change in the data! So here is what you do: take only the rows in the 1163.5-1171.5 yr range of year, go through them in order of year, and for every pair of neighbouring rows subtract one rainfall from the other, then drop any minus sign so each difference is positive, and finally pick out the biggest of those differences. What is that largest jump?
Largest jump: 0.039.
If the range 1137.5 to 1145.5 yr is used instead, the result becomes 0.056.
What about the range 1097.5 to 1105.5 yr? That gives 0.063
